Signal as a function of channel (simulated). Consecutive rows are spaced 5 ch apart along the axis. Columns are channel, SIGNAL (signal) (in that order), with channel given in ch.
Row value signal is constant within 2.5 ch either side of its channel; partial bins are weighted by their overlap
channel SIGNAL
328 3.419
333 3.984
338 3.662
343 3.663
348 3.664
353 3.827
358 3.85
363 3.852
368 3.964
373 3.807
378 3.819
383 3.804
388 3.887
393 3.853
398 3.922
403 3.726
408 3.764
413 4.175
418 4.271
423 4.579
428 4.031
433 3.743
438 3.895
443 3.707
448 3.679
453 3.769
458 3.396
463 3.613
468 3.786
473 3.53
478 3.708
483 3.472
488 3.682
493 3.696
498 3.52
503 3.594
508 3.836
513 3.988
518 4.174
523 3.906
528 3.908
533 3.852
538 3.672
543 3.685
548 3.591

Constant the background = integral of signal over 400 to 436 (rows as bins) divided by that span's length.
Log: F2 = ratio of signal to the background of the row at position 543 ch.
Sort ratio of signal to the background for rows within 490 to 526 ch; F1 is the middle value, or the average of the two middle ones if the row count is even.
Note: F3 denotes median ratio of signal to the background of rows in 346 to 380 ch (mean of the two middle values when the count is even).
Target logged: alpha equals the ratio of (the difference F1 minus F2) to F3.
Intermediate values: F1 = 0.95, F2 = 0.913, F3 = 0.948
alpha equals 0.04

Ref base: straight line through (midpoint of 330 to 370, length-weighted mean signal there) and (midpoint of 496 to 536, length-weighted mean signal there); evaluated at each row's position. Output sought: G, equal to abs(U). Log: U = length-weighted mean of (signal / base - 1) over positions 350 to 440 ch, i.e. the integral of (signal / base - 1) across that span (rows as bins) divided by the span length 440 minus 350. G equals 0.03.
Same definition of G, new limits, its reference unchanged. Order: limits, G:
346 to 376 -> 0.01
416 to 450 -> 0.04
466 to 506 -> 0.06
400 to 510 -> 0.01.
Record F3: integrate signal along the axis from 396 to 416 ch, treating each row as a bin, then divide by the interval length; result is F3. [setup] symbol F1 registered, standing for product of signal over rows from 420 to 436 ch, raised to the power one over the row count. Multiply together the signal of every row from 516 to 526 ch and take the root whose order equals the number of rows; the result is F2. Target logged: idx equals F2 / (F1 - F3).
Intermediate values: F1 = 4.10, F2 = 4.04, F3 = 3.91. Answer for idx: 20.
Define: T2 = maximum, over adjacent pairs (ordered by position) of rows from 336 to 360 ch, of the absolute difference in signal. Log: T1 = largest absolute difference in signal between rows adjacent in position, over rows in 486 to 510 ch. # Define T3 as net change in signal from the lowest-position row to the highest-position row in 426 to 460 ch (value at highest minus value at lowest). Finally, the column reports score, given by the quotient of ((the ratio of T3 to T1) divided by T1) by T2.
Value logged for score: -67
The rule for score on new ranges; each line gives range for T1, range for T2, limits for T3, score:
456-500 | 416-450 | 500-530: 9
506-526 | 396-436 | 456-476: 3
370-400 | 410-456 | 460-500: -25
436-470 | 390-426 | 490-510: 2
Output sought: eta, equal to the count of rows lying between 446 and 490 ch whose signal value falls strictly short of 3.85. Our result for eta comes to 9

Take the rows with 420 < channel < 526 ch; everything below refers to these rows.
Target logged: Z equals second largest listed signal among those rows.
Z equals 4.174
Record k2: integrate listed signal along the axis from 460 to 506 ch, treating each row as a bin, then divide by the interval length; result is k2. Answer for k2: 3.62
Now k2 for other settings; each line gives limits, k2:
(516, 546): 3.86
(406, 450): 3.99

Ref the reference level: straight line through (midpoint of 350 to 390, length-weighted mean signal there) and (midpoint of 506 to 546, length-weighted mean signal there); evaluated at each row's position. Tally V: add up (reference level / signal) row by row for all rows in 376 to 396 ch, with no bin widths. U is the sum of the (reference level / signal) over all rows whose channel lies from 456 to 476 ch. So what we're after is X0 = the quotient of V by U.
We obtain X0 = 0.93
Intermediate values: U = 4.3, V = 4.01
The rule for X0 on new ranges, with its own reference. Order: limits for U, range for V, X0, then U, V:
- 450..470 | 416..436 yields 0.88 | 4.3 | 3.73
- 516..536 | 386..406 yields 1.02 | 3.9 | 4.01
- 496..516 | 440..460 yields 1.02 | 4.2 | 4.25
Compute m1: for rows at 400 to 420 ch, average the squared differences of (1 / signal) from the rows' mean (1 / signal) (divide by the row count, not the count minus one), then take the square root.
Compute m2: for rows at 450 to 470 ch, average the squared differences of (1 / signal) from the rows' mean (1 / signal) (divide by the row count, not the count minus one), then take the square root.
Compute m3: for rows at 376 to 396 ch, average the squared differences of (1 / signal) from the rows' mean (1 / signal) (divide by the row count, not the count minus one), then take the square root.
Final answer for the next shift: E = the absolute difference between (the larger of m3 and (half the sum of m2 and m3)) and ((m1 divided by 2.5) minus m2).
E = 0.0133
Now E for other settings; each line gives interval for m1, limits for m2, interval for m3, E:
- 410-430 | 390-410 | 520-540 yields 0.0076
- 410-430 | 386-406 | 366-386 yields 0.0055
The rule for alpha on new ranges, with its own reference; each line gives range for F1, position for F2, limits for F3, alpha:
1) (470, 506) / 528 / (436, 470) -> -0.08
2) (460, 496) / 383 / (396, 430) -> -0.03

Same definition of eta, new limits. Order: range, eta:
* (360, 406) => 4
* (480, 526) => 6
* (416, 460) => 5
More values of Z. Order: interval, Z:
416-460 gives 4.271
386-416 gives 3.922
